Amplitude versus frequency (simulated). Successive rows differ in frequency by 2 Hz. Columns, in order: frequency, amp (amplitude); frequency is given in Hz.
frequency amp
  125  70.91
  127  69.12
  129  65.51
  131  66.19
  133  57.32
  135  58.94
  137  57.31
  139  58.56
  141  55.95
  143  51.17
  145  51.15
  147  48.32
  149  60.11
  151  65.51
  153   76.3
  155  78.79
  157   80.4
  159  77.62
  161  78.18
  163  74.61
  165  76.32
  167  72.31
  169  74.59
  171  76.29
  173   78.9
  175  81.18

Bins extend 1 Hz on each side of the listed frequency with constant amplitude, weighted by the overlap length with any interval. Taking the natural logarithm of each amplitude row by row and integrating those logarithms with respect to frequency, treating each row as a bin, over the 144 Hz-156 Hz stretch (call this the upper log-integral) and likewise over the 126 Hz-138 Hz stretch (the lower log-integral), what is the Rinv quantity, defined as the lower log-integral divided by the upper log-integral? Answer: 1.000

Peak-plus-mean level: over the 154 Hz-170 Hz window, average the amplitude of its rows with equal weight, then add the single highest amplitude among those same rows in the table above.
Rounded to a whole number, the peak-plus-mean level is 157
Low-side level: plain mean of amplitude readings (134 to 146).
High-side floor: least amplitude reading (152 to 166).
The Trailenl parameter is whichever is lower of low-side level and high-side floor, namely 56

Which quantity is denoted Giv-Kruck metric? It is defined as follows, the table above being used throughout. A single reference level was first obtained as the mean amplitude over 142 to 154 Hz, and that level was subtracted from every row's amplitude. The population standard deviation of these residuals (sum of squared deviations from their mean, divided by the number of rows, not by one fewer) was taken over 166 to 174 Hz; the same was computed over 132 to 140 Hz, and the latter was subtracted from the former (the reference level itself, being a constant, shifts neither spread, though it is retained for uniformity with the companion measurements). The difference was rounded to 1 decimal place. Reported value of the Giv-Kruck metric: 1.7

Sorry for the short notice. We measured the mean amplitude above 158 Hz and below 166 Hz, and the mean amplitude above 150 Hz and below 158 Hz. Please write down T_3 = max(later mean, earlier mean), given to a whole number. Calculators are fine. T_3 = 77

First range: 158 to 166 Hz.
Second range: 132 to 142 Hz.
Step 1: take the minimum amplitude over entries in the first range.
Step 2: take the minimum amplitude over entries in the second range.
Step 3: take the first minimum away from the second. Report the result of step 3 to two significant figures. -19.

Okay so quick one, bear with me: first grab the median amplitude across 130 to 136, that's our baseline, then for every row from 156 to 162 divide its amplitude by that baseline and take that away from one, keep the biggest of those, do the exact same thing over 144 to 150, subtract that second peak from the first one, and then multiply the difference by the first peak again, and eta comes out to 0.16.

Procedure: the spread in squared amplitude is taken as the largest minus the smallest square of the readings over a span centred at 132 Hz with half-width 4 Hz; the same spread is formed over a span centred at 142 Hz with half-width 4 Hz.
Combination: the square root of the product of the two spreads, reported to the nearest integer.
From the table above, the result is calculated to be 944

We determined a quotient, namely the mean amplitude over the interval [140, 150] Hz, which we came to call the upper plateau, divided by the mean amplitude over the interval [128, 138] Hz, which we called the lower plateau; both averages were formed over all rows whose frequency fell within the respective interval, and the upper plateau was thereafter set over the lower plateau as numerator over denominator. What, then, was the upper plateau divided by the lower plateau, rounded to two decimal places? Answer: 0.87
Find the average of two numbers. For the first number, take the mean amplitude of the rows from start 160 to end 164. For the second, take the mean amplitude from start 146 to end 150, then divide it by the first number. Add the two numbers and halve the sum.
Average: 38.6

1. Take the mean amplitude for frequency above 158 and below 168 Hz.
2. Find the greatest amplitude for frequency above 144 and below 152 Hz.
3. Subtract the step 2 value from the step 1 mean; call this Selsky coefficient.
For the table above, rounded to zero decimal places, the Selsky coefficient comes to 10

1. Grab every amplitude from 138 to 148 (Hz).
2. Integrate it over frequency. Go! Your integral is 530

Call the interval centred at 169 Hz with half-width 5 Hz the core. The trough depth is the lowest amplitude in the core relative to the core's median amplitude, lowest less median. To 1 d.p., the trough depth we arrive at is -4.0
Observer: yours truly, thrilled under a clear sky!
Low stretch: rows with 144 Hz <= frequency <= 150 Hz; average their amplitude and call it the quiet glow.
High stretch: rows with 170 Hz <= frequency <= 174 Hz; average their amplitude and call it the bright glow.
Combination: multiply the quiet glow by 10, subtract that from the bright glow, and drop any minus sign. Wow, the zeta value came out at 454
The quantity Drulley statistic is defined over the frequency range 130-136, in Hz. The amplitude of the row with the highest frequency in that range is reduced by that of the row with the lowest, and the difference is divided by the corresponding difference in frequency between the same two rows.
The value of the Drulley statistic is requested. -1.8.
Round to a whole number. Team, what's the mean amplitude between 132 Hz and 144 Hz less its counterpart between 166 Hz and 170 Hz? -17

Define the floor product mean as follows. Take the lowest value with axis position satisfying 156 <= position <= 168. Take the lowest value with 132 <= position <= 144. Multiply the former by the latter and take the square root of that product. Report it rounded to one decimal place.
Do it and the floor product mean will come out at 60.8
